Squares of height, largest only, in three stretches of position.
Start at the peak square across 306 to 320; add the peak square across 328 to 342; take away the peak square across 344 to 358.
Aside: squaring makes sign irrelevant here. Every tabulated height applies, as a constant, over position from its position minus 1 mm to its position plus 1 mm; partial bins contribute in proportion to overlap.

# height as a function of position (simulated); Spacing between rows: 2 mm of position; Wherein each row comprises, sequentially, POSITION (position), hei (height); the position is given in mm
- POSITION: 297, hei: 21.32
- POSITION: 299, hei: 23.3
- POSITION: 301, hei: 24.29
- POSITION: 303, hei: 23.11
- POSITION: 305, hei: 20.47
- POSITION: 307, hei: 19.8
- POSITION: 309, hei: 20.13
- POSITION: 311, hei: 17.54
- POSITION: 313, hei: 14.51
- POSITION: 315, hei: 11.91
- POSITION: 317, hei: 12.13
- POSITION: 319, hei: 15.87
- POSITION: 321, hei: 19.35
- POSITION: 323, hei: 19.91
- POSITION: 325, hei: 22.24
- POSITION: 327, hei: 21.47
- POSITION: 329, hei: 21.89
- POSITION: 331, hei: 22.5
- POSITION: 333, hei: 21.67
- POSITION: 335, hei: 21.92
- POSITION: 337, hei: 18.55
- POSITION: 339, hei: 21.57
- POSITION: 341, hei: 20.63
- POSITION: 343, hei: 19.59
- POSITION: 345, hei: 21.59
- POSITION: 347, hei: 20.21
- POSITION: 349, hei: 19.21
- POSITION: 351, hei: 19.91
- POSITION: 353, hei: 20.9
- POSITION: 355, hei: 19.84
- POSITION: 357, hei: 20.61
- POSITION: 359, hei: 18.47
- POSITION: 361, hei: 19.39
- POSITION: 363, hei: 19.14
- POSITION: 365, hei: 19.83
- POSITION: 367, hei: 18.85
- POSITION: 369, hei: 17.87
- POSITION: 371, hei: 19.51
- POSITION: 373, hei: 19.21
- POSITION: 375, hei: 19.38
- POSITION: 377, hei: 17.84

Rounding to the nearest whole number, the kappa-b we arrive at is 445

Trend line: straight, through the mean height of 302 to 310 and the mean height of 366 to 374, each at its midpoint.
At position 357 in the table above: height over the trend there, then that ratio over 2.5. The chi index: 0.43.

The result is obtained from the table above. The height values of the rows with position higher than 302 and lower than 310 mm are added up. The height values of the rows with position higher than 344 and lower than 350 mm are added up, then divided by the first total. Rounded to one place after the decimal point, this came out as 0.7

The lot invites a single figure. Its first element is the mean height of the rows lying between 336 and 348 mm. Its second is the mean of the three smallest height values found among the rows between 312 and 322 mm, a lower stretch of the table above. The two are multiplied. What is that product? 262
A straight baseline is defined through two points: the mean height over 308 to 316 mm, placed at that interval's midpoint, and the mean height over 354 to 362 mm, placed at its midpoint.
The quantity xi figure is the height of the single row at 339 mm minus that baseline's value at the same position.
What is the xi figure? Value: 3.5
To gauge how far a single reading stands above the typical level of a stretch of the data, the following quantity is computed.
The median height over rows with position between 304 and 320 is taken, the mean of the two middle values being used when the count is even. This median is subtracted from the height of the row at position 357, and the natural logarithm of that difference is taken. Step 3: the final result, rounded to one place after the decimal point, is 1.4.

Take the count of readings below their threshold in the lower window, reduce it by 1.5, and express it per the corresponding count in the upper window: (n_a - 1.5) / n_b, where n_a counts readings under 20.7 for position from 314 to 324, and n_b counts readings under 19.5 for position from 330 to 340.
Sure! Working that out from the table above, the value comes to 3.5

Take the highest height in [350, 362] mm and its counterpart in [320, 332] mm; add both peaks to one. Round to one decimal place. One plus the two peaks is 44.4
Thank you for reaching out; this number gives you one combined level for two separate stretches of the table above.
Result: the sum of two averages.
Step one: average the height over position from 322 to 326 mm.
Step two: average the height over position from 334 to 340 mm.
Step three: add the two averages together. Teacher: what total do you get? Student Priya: 41.8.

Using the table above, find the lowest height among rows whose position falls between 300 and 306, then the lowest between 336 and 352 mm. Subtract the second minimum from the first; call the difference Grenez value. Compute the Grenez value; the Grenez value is 2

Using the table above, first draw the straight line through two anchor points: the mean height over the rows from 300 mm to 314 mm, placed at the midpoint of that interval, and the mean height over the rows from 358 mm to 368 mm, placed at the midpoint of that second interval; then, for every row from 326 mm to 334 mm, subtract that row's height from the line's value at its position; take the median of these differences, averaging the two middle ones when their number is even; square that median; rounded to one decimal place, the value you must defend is 4.7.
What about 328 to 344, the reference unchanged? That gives 4.3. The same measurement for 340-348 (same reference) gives 1.0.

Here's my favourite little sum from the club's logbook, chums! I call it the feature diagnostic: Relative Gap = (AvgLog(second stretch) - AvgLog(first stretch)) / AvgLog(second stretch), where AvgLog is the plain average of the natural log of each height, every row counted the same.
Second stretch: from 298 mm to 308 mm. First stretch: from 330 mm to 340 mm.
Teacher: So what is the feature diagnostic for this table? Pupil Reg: 0.01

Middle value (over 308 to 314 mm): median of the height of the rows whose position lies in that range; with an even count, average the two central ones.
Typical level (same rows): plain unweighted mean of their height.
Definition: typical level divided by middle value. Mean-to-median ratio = 0.99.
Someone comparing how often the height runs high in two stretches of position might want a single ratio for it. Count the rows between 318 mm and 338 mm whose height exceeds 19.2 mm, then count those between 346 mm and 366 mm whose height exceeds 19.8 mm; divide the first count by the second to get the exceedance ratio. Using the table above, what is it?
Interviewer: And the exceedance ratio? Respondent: 1.3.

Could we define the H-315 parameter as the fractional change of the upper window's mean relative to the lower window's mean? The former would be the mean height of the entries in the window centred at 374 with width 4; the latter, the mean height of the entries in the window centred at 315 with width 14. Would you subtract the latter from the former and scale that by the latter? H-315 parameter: 0.21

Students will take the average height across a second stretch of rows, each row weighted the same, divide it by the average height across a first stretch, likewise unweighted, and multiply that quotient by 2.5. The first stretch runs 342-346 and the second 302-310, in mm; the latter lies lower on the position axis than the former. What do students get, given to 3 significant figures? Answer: 2.53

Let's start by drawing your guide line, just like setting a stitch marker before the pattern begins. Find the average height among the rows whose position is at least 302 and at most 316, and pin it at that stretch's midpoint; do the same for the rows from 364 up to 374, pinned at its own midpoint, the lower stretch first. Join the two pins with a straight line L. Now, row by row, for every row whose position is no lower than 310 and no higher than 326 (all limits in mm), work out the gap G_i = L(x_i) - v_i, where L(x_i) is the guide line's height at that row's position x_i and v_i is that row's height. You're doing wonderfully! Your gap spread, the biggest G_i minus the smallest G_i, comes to 10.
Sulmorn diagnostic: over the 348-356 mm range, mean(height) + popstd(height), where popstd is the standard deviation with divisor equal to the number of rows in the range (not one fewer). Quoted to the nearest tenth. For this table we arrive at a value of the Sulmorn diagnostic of 20.6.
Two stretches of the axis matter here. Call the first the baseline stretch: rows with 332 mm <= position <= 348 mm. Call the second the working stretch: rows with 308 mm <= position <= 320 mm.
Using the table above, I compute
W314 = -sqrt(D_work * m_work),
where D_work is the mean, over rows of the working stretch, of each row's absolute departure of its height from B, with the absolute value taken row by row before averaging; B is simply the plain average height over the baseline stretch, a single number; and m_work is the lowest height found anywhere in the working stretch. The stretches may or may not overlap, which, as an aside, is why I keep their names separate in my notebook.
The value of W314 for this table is -8.0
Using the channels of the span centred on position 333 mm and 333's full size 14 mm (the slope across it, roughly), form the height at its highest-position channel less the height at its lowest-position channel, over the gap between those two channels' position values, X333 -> 0.0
